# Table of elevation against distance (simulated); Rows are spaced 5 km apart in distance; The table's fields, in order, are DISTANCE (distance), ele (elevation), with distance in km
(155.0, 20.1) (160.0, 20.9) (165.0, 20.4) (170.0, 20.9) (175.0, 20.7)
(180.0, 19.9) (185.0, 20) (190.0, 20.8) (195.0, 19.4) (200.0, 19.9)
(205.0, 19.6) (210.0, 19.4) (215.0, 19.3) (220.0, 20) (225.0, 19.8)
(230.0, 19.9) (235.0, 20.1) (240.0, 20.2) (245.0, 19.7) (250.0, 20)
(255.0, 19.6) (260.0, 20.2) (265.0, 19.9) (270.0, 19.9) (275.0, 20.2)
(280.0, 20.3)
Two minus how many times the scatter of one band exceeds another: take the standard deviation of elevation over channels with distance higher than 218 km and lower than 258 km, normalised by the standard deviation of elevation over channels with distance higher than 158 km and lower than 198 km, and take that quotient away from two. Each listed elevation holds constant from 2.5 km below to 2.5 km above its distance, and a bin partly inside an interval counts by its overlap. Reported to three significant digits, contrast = 1.63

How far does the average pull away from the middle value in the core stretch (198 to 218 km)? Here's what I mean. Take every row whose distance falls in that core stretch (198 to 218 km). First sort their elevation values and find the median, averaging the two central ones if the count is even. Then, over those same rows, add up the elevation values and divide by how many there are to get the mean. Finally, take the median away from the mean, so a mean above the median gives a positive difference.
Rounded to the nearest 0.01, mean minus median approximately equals 0.05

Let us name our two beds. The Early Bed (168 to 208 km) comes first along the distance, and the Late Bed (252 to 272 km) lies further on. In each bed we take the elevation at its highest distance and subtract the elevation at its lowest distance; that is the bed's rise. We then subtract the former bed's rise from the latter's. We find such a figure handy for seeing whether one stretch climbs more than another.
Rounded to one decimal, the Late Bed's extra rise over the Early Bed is 1.6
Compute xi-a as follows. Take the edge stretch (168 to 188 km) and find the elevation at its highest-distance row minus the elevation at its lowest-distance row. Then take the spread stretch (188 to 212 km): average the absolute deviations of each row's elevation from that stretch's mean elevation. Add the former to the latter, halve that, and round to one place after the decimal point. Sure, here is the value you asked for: -0.2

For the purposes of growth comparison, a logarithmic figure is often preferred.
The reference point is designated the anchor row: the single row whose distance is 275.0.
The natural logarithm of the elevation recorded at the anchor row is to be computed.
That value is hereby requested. 3.01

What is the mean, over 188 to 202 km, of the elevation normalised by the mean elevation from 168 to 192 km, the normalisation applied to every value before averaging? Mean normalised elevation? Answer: 0.98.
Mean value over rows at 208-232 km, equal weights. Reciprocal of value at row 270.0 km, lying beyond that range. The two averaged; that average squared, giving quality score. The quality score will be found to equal 97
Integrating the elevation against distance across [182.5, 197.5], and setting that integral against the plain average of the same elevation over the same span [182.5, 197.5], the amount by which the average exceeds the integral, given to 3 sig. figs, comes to -281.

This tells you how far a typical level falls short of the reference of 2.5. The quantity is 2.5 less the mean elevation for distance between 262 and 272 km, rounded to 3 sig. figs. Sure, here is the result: -17.4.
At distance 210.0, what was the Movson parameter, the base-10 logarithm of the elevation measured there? 1.29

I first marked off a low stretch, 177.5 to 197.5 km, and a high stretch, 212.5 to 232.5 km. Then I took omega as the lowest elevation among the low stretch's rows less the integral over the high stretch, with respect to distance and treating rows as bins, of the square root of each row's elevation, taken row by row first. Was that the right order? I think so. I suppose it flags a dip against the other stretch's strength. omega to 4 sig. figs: -69.48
